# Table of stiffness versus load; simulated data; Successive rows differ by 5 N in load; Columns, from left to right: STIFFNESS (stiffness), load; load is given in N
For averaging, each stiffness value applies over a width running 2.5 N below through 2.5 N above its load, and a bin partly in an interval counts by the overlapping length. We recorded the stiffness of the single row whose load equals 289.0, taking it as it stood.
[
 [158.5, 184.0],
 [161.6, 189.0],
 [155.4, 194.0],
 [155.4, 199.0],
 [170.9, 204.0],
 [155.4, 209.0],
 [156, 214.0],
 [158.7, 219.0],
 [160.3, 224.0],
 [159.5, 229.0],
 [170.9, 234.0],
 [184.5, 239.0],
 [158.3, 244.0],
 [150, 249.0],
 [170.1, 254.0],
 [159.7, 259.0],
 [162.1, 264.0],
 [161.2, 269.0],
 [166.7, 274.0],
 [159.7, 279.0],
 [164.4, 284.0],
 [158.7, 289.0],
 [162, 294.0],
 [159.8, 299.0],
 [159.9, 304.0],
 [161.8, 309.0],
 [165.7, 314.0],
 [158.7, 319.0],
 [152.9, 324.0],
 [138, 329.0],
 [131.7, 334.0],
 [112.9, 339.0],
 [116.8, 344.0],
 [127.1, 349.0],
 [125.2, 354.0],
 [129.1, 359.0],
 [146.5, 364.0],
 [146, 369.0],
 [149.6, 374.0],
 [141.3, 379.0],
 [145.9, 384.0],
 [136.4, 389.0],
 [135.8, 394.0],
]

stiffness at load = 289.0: 158.7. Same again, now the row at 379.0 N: 141.3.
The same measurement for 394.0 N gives 135.8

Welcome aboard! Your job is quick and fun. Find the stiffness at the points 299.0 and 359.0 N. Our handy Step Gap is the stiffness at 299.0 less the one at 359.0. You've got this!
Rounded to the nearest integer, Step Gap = 31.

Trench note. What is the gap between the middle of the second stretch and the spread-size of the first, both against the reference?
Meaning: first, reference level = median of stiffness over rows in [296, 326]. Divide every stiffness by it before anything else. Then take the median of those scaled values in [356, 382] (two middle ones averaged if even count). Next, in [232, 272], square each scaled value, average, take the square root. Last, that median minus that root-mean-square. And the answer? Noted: -0.12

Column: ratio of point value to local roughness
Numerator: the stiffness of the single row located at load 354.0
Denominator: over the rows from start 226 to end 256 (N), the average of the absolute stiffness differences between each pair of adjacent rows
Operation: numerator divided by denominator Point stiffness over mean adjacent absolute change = 8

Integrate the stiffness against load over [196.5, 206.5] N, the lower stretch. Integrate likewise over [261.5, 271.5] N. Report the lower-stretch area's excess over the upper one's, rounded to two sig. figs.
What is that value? 15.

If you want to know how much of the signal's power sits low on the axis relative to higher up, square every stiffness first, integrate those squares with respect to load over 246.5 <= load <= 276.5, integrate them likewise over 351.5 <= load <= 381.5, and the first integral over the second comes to 1.3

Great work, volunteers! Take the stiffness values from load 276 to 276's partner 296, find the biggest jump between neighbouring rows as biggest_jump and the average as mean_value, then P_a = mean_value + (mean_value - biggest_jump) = 317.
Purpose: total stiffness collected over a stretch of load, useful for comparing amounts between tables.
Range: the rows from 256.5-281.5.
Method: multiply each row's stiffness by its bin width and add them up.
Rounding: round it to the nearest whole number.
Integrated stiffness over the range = 4047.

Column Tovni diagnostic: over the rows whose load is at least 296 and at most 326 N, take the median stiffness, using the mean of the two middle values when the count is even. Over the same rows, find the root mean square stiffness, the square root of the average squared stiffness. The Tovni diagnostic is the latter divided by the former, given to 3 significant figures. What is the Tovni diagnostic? 1.00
